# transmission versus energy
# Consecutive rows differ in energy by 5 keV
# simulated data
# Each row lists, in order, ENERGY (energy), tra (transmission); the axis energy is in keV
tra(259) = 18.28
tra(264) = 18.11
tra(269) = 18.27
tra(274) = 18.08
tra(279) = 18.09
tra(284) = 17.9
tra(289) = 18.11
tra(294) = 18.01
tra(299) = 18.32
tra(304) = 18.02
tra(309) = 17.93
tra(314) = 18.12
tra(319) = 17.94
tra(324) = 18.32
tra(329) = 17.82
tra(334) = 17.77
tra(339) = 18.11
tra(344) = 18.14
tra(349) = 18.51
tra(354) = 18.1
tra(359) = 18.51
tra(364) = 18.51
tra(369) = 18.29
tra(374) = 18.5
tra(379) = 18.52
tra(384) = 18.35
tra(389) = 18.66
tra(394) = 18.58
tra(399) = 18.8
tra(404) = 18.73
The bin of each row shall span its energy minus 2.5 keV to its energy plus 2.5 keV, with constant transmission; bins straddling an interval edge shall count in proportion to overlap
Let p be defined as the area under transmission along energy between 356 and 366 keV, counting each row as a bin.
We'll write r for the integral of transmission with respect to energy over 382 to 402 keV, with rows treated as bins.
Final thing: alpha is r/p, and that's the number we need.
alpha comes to 2.0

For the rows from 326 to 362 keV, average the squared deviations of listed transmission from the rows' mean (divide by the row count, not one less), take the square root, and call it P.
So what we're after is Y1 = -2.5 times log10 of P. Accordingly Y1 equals 1.4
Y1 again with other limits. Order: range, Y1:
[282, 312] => 2.1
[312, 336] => 1.7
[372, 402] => 2.1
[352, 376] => 2.0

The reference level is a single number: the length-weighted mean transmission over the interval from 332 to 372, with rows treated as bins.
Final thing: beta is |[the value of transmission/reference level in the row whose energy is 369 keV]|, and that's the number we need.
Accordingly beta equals 1.002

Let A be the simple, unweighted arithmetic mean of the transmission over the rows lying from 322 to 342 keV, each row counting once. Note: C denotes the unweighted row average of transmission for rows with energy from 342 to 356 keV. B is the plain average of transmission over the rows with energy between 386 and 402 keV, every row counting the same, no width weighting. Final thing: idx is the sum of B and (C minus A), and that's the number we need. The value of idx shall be 18.9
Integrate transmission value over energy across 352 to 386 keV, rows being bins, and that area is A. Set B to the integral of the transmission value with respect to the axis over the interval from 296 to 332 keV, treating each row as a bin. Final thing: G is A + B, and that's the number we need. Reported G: 1276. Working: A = 626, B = 650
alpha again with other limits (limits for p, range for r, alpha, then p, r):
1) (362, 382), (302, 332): 1.5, 369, 541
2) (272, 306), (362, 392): 0.9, 615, 554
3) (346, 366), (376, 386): 0.5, 368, 184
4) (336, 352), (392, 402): 0.6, 292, 187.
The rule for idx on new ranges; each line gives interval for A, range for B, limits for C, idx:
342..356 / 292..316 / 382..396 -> 18.4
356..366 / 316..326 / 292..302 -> 17.8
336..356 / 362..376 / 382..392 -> 18.7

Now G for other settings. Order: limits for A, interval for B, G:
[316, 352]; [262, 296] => 1266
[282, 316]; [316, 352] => 1265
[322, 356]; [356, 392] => 1281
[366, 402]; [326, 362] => 1320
